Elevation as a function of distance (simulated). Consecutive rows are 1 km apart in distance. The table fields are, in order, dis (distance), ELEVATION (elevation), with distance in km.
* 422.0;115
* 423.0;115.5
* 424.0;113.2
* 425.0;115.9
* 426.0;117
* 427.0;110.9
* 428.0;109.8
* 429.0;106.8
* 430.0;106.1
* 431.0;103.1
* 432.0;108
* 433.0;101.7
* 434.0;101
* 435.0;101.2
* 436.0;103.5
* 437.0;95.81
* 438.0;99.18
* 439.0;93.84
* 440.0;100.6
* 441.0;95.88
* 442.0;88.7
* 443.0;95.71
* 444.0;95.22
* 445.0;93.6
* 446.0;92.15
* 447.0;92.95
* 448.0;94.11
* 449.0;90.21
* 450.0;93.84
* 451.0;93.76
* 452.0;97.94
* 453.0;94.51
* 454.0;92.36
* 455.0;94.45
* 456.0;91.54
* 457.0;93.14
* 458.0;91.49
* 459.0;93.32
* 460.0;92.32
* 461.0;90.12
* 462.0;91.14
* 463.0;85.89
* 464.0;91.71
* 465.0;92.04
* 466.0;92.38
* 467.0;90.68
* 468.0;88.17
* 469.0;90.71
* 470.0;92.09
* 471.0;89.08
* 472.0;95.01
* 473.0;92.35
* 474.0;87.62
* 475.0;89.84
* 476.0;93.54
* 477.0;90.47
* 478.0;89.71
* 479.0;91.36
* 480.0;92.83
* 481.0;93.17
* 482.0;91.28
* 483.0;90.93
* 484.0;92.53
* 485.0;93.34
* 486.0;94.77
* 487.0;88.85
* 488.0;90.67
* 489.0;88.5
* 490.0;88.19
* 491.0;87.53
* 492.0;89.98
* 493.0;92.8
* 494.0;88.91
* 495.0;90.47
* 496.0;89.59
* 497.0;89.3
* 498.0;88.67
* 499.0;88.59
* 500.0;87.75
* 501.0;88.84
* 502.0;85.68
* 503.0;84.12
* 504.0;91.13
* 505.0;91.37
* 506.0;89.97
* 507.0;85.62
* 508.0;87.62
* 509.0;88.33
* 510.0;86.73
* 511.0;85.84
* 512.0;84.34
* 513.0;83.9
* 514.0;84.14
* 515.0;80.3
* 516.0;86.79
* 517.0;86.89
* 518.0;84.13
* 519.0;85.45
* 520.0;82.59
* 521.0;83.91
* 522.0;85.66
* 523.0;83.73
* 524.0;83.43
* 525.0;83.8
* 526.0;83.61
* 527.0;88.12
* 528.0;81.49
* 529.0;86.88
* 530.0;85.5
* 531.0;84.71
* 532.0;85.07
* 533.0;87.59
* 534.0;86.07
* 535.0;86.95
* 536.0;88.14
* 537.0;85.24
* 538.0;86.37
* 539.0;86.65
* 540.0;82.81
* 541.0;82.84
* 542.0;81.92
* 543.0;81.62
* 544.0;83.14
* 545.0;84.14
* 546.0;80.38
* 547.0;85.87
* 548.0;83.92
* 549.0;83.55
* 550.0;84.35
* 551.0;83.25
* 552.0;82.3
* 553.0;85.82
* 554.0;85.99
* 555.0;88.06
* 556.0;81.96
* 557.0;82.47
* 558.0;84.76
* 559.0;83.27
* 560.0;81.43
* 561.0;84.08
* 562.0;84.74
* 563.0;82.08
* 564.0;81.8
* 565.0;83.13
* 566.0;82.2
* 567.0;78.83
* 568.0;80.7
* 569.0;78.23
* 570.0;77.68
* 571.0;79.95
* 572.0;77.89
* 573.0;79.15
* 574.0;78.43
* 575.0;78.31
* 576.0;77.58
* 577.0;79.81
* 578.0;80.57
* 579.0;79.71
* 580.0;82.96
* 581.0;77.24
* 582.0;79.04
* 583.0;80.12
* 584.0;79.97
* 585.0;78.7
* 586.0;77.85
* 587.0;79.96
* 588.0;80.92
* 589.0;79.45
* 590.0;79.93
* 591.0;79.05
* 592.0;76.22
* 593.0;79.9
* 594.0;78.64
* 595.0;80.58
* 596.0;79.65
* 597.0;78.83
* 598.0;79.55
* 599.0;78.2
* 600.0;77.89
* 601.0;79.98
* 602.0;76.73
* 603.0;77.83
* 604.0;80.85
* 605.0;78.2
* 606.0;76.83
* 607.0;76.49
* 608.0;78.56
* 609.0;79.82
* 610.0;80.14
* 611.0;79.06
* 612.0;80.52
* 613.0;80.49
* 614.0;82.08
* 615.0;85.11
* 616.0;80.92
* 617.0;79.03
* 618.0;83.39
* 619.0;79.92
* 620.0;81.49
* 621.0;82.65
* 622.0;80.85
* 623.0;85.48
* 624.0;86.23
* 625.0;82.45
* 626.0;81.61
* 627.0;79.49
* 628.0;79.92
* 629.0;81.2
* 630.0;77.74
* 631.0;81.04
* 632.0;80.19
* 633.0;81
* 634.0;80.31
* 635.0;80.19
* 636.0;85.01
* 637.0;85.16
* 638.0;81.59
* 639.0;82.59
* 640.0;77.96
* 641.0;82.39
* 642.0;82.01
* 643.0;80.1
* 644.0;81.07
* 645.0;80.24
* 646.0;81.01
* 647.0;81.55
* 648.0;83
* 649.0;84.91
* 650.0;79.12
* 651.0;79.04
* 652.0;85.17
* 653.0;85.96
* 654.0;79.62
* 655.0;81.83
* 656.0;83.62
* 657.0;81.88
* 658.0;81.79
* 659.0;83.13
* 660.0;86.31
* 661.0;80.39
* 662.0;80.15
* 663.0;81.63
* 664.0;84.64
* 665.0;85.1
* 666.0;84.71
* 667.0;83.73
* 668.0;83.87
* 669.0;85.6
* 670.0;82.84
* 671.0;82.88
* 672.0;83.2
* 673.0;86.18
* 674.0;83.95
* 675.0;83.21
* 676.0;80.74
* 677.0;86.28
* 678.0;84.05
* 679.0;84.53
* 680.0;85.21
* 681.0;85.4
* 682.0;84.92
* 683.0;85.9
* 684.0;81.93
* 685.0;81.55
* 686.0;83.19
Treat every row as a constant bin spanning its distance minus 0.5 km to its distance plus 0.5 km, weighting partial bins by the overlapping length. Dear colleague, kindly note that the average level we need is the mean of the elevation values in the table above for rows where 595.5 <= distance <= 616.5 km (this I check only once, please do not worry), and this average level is 79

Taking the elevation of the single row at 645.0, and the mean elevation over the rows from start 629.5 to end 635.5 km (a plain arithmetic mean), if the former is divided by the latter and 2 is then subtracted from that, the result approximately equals -1.00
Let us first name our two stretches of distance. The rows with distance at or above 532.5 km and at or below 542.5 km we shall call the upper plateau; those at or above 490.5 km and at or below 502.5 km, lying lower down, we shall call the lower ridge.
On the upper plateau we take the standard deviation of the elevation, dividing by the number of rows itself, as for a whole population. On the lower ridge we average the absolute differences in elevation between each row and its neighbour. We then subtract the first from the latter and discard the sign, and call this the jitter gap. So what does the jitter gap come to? 0.5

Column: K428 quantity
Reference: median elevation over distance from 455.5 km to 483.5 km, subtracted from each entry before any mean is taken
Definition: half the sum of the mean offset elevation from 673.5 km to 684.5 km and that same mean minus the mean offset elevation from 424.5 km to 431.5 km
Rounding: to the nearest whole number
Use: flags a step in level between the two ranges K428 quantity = -16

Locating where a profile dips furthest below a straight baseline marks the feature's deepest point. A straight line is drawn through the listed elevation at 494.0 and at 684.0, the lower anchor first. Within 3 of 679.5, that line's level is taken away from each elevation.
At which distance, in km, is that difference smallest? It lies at 678.0 km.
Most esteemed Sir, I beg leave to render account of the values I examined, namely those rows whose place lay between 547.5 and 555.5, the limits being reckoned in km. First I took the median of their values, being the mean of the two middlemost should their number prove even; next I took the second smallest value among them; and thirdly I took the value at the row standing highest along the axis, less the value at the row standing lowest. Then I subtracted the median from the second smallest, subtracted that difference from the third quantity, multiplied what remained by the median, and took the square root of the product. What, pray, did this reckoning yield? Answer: 20.6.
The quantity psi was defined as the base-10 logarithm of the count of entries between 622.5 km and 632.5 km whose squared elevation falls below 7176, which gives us 0.90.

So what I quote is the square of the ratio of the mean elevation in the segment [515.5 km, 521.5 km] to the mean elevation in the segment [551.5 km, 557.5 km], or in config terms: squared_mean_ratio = 1.01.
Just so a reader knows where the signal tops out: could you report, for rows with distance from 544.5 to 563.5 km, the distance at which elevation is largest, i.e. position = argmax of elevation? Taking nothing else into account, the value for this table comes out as 555.0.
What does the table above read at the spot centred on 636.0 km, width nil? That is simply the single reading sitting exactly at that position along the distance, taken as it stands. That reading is 85.01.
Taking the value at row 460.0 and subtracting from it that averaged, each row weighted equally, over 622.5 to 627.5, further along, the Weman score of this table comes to 9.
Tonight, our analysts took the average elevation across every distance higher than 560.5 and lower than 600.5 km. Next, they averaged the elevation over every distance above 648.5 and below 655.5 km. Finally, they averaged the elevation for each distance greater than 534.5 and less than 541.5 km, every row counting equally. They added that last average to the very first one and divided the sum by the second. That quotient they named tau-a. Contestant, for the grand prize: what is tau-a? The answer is 2.01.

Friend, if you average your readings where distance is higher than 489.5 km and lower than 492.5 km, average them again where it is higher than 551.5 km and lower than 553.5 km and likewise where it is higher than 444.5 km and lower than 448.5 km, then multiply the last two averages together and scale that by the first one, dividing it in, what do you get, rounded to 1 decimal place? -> 88.5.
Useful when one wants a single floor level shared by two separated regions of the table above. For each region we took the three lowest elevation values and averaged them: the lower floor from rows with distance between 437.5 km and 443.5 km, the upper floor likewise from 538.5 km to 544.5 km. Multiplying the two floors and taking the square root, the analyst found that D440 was 87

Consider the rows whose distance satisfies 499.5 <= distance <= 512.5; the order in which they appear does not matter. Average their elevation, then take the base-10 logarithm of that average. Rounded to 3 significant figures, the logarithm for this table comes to 1.94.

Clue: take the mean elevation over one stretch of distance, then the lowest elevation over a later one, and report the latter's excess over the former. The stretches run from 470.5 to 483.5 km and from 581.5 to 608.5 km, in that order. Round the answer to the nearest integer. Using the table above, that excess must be -15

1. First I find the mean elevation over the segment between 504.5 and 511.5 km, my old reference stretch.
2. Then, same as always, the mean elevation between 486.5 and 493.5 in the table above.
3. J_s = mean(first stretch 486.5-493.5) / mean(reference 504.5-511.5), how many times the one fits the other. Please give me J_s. 1.02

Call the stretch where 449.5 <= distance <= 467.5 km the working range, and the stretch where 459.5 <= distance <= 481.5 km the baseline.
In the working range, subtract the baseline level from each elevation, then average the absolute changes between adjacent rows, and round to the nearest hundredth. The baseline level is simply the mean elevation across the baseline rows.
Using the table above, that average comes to 2.21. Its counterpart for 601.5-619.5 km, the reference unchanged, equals 1.95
